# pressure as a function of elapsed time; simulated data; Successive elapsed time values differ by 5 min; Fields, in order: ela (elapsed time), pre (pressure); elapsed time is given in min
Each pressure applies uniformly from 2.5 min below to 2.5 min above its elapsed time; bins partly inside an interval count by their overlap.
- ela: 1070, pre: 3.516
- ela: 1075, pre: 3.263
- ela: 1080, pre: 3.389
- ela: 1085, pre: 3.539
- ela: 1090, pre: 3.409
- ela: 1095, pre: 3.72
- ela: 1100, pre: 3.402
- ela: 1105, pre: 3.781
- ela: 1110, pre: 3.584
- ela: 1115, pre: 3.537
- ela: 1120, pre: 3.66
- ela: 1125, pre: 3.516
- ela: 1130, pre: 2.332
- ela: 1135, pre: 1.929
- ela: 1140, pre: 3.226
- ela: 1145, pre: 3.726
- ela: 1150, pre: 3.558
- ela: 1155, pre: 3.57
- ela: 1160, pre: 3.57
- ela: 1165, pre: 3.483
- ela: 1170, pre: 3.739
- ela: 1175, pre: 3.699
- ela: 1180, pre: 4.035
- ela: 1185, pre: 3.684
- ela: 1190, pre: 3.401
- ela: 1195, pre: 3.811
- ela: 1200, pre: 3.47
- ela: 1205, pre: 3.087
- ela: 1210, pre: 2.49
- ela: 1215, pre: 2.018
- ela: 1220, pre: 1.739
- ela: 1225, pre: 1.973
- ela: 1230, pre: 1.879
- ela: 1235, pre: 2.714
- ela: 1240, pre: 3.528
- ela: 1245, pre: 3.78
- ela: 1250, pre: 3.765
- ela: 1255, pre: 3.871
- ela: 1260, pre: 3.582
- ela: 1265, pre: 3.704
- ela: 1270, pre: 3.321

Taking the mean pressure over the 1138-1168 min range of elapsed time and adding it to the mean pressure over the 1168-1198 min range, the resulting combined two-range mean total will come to 7.25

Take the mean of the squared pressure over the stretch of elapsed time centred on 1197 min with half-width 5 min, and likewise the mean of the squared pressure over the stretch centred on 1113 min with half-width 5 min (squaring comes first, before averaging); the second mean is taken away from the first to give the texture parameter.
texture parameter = 0.6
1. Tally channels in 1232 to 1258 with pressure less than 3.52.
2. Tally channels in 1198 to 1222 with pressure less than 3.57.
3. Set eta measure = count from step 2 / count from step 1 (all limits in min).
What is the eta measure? 5.0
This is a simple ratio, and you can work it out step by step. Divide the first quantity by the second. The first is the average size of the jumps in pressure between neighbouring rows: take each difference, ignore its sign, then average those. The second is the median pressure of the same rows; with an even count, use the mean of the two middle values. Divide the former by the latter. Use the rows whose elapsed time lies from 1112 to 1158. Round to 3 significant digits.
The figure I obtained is 0.135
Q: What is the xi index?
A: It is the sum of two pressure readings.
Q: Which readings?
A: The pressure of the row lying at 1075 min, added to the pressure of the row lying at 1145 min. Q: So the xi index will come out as 7.0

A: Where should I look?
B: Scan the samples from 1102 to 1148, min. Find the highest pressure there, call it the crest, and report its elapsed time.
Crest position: 1105 min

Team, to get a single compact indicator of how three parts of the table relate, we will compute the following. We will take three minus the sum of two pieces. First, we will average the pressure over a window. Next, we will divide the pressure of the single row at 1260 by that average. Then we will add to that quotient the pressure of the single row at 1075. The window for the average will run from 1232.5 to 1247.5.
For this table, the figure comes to -1.34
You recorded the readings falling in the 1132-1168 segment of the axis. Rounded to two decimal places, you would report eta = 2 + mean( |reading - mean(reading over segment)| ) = 2.41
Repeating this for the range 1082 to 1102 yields 2.11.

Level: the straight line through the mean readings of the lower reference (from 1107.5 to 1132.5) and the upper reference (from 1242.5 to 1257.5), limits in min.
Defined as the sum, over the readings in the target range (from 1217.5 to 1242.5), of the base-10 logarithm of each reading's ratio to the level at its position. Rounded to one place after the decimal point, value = -1.1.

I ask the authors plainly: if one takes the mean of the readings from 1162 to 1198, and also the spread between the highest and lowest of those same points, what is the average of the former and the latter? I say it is 2.16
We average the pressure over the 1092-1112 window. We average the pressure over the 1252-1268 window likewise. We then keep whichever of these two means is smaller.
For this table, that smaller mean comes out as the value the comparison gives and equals 3.6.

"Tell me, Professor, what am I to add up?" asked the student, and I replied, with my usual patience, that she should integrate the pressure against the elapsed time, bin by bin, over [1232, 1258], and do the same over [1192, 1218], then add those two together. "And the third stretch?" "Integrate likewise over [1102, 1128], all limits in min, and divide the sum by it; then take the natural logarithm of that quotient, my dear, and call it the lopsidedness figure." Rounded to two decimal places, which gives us 0.59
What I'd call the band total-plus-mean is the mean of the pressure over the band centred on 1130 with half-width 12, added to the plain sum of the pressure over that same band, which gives 17.6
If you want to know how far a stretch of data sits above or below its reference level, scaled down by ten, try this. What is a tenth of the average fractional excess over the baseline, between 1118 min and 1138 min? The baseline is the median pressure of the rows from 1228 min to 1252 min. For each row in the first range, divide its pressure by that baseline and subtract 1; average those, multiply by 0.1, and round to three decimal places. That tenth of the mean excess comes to -0.019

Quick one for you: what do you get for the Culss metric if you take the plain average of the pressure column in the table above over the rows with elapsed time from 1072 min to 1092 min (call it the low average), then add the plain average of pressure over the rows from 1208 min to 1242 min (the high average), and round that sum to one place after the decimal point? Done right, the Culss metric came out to 5.7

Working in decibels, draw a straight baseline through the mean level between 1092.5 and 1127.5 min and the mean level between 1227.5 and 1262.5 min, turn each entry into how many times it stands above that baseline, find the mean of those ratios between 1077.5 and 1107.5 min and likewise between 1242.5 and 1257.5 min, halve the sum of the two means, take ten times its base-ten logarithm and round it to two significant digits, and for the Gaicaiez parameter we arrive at 0.27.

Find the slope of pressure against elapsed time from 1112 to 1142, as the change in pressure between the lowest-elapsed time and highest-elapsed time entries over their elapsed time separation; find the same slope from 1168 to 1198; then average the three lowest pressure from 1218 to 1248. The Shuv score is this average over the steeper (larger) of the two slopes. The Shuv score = 647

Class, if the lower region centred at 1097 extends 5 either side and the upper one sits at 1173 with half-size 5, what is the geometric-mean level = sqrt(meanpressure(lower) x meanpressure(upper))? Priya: 3.6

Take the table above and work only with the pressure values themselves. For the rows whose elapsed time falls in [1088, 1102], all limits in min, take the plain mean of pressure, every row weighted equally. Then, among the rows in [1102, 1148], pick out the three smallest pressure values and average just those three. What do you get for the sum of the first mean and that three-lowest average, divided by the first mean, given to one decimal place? 1.7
